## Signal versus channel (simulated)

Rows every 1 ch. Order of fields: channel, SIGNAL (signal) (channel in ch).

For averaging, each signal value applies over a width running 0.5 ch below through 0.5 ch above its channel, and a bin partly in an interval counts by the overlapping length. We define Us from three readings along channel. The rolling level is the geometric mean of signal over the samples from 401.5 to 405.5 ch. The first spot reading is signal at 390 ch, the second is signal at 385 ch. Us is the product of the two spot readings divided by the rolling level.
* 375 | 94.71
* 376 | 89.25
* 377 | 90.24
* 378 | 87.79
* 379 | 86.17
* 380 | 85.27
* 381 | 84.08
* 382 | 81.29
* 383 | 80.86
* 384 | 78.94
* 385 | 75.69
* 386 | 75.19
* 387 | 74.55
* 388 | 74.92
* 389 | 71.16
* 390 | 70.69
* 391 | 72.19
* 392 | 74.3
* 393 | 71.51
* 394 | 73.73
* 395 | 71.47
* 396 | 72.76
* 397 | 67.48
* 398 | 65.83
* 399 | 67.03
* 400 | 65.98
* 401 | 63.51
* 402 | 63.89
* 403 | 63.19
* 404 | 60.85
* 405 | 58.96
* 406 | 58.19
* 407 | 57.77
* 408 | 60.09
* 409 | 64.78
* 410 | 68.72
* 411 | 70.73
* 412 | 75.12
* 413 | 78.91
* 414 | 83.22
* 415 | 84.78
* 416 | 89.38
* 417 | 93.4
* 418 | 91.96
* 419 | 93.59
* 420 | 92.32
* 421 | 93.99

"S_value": 87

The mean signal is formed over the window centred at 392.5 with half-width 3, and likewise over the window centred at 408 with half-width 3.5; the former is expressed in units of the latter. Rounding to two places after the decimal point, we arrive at 1.15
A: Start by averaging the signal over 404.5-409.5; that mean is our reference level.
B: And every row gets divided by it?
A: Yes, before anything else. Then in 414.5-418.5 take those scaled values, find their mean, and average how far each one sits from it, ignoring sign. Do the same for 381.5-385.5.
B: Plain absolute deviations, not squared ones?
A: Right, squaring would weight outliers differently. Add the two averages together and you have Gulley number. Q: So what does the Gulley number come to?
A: 0.078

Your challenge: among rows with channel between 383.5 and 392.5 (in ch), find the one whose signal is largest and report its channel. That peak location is 384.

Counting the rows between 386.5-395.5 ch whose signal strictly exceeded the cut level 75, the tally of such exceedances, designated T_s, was 0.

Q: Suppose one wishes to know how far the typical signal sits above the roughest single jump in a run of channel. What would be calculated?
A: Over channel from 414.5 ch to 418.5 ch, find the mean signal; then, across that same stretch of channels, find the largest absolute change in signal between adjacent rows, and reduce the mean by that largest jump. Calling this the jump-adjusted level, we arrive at 85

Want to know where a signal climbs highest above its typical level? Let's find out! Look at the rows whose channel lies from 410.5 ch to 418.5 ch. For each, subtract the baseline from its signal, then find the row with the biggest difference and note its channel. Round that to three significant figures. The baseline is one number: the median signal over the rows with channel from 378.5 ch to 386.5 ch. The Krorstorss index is 417 ch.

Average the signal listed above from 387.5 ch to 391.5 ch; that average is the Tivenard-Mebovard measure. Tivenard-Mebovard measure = 72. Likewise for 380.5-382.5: 83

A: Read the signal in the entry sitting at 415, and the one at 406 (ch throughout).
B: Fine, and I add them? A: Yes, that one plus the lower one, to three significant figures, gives 143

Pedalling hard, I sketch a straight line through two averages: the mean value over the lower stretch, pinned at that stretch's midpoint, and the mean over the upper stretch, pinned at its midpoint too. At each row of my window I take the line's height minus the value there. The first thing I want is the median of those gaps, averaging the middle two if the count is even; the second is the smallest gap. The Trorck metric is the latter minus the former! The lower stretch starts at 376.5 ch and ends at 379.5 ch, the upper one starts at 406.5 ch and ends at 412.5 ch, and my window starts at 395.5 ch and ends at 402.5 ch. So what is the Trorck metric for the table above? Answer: -4.6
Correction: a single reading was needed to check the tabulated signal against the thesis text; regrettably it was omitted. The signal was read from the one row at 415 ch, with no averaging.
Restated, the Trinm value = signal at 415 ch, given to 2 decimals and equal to 84.78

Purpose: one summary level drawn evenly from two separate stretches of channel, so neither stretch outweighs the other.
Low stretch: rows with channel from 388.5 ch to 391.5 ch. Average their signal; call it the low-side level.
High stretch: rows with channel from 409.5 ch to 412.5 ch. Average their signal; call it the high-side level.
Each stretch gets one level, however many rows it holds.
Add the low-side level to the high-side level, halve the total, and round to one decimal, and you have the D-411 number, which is 71.4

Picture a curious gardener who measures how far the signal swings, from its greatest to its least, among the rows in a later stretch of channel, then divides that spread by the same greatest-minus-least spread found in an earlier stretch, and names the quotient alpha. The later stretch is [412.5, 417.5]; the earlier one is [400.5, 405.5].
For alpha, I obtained 2.9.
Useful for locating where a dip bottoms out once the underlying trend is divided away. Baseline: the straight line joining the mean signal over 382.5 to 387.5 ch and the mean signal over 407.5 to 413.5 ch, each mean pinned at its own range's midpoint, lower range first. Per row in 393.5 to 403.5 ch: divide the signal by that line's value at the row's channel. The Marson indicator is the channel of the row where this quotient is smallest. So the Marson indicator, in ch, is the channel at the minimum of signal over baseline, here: 401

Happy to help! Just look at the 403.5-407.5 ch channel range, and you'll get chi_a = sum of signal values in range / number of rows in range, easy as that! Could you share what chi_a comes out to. 59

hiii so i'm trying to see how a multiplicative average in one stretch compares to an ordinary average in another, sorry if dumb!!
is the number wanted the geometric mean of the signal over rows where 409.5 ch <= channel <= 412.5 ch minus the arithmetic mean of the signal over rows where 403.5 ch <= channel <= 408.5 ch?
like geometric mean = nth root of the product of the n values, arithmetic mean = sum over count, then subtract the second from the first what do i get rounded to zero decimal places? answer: 12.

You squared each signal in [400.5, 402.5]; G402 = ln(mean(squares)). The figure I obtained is 8.31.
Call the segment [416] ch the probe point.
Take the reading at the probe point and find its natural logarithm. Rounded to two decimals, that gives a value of 4.49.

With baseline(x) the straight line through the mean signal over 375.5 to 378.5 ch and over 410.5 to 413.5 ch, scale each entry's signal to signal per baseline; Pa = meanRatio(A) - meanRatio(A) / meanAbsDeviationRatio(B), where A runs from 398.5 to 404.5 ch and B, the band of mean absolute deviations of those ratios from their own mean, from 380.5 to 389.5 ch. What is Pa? -26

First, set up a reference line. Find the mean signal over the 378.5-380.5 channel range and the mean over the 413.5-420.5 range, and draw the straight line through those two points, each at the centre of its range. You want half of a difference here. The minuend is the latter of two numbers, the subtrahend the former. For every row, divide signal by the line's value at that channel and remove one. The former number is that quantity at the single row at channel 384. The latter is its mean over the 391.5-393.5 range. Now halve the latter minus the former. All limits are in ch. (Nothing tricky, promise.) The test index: -0.039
